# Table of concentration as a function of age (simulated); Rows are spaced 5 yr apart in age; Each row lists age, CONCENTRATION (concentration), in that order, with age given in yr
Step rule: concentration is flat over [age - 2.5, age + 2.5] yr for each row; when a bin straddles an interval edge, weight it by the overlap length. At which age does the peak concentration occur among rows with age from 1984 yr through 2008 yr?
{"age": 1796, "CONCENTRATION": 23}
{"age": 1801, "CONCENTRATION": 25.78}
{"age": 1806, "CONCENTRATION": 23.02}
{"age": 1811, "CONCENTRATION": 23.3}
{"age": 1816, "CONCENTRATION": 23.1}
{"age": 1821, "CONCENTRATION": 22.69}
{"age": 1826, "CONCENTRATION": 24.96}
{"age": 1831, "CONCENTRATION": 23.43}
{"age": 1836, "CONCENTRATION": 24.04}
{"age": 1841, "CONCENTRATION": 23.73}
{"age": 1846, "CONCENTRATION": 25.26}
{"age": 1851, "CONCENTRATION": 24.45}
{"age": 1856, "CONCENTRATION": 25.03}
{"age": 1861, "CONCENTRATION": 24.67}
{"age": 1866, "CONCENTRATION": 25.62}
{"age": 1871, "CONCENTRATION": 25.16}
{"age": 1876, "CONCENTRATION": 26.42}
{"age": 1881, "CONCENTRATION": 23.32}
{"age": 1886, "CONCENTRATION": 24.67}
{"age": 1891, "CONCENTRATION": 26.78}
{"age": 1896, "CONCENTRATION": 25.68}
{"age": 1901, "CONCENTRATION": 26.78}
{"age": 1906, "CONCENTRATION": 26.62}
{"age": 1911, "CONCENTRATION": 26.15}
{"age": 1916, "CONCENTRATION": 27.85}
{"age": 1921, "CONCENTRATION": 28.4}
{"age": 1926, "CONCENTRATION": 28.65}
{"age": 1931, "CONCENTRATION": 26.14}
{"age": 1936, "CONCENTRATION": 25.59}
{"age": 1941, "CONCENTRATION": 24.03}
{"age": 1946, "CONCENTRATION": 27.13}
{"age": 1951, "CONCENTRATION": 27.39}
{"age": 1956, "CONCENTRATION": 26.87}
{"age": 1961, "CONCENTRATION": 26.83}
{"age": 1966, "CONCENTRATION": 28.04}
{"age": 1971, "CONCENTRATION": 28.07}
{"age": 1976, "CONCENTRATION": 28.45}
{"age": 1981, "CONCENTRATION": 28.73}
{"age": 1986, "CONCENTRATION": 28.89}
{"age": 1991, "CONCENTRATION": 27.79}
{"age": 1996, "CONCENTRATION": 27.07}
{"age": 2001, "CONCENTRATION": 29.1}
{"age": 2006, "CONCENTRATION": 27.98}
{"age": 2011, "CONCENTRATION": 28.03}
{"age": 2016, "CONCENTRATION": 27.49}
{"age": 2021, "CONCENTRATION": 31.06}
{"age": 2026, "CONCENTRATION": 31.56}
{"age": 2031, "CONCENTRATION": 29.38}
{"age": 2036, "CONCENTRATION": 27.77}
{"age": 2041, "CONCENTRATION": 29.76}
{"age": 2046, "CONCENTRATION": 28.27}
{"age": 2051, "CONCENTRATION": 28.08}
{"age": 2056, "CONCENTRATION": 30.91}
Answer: 2001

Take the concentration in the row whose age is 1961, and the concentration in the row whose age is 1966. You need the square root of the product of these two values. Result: 27.4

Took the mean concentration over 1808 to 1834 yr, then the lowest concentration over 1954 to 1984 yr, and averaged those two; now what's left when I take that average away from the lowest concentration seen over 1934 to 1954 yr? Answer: -1.1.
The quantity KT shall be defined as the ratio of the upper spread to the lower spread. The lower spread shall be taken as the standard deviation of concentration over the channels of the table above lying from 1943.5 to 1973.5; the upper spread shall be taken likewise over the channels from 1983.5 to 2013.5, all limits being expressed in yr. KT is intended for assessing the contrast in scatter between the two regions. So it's 1.3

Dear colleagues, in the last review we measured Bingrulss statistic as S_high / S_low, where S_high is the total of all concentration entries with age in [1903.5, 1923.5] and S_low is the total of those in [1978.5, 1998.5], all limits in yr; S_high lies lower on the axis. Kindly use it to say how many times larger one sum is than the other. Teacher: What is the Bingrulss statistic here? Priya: 0.969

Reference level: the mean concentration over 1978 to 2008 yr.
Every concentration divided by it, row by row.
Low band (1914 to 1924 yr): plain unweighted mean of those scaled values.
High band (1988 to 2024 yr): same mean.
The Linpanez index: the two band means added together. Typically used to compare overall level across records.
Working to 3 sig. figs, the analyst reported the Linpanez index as 2.00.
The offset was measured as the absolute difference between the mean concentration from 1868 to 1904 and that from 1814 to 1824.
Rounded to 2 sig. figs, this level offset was 2.6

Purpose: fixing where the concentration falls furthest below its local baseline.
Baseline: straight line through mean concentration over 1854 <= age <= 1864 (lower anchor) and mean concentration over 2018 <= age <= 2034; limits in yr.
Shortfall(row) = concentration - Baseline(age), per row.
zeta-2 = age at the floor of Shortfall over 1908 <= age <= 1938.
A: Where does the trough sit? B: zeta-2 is 1936 yr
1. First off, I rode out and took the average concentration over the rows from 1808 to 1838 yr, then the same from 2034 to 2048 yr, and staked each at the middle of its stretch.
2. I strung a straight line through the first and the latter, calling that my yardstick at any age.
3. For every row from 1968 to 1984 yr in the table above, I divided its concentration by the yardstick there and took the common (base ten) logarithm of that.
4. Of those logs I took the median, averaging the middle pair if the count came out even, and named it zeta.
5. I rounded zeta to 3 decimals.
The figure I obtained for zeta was 0.021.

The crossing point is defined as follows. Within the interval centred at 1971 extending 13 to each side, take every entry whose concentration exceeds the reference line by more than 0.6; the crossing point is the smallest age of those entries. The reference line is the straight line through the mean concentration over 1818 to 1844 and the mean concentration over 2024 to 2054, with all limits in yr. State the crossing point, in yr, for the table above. 1966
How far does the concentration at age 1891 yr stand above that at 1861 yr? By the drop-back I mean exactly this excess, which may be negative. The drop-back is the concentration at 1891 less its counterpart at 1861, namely 2.1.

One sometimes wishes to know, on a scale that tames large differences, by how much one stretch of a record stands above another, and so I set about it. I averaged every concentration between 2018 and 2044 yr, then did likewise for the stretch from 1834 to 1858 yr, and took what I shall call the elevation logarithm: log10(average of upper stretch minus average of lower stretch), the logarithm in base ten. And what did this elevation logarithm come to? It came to 0.73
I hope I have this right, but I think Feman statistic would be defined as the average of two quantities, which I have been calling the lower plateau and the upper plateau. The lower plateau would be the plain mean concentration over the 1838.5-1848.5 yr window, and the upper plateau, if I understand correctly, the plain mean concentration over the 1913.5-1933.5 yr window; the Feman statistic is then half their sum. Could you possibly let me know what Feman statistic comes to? 26.1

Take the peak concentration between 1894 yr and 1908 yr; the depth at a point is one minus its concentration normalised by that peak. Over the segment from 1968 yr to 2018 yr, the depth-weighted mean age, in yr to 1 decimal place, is 1991.3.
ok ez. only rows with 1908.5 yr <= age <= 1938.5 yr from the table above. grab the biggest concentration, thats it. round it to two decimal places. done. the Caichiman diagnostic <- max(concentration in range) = 28.65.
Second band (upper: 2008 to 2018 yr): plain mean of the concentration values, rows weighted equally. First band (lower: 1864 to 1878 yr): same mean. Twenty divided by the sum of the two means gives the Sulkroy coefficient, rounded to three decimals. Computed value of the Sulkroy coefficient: 0.374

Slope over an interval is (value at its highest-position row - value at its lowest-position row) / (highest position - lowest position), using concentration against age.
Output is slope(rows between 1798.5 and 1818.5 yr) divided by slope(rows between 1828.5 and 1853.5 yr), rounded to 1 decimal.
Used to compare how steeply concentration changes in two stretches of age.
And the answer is -3.5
